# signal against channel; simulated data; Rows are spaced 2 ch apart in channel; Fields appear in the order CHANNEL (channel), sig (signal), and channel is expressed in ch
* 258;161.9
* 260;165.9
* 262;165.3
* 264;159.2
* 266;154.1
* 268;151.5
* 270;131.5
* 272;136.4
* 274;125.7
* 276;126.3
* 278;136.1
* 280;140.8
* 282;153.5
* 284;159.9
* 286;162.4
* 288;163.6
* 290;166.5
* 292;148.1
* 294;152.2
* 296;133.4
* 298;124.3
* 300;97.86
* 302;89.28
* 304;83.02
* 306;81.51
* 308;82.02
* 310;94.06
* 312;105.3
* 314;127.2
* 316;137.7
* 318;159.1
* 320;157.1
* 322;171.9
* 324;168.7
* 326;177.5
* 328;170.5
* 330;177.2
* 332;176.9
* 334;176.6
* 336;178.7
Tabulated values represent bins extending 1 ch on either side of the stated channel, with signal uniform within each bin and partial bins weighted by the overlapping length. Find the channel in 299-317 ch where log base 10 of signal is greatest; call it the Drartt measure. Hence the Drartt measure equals 316 ch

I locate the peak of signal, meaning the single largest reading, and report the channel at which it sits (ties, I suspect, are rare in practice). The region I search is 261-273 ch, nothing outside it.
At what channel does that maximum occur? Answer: 262 ch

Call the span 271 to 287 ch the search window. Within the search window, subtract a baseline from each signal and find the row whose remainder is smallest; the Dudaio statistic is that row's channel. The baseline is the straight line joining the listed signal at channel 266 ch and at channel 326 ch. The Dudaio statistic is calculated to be 276 ch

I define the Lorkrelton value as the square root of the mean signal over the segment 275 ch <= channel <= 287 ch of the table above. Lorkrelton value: 12.10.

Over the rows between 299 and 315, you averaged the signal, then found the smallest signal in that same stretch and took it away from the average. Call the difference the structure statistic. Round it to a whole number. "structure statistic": 14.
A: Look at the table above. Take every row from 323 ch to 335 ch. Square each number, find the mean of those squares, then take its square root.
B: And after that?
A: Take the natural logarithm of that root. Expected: 5.16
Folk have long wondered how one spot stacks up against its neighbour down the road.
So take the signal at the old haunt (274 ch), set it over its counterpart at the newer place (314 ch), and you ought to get 0.99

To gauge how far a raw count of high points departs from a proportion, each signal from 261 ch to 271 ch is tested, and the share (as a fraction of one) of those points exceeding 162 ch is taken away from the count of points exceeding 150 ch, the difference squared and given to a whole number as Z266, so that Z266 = 14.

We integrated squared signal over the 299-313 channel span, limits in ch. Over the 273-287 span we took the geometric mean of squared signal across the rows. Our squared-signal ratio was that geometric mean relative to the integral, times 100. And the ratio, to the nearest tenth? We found 17.7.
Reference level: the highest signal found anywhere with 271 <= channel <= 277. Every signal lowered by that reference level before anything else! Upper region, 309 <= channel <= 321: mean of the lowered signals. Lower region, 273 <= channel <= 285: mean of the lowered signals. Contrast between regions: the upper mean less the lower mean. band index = -10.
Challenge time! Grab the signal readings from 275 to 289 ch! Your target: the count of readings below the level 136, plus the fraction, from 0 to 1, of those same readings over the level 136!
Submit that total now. 1.9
